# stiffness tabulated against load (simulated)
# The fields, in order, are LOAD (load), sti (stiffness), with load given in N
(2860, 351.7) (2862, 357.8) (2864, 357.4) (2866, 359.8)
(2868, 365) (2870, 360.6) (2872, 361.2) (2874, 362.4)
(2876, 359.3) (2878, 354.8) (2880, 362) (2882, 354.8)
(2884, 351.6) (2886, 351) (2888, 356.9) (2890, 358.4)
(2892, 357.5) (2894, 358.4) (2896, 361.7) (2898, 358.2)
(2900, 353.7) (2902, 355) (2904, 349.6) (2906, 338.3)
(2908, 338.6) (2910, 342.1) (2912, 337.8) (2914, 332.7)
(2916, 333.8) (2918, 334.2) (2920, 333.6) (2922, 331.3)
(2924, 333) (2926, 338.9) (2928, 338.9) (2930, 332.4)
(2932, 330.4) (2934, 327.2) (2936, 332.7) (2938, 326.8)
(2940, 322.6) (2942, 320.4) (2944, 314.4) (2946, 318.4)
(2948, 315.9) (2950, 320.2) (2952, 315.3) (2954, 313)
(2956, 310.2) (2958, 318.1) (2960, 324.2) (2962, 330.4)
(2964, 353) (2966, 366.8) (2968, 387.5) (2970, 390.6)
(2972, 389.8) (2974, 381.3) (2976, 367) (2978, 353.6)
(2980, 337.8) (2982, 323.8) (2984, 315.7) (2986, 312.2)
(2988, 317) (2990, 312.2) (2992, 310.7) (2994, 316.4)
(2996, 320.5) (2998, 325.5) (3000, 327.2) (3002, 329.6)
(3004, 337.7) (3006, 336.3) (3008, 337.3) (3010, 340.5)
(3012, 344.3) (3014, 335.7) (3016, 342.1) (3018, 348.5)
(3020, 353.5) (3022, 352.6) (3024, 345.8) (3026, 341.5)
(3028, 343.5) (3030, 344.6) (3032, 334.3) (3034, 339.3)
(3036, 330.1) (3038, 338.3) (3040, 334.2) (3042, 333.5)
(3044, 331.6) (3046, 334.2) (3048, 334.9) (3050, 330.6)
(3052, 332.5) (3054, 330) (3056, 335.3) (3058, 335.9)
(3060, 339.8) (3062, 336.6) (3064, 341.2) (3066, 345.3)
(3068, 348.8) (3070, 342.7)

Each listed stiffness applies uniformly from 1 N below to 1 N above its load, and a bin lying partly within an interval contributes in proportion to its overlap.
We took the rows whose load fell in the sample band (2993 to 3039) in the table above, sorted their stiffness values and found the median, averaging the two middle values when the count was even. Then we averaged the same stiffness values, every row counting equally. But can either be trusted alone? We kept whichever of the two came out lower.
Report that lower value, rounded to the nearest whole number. 338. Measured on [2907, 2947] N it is 331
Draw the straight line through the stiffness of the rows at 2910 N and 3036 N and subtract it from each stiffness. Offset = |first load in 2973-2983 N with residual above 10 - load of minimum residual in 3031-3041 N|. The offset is 62 N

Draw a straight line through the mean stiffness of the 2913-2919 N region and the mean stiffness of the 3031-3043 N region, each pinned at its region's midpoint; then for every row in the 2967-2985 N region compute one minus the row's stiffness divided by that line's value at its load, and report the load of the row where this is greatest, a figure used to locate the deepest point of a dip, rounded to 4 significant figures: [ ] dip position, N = 2984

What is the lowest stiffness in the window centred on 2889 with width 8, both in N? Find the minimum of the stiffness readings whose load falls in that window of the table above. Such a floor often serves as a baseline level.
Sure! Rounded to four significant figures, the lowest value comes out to 351.0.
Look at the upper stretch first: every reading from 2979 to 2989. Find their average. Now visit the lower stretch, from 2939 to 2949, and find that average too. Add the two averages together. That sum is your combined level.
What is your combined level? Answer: 640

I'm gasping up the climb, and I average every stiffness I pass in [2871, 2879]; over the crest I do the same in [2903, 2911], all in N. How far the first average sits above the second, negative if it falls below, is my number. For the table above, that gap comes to 17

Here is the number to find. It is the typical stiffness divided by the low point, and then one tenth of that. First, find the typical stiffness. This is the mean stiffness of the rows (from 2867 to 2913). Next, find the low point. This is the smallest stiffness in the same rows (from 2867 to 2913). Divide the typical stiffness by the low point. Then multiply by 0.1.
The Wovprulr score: 0.105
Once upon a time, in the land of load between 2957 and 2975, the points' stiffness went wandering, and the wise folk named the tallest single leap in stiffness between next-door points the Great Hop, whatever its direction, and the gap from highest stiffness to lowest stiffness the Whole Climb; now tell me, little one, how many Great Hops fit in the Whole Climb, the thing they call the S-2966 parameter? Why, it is 3.2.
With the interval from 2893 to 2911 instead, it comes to 2.1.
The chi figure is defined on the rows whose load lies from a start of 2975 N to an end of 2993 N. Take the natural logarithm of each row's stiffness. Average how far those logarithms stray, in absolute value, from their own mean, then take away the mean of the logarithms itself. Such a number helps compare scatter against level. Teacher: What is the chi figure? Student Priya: -5.74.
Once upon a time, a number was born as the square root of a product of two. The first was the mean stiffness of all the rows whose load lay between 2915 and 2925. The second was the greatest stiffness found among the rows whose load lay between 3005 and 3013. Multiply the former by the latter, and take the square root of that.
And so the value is 339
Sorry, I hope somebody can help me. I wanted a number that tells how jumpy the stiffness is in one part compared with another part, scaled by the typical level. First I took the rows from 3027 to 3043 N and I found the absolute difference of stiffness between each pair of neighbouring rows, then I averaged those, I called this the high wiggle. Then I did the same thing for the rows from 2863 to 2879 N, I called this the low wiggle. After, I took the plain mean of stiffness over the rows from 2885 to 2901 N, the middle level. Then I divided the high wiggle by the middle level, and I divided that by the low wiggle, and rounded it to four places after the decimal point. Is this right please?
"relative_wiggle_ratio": 0.0051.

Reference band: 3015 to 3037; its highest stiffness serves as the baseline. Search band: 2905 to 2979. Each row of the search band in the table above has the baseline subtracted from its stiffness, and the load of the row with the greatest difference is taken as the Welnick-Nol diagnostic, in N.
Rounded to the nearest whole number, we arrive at 2970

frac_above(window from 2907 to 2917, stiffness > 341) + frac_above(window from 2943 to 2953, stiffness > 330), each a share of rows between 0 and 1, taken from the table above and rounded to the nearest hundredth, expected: 0.20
